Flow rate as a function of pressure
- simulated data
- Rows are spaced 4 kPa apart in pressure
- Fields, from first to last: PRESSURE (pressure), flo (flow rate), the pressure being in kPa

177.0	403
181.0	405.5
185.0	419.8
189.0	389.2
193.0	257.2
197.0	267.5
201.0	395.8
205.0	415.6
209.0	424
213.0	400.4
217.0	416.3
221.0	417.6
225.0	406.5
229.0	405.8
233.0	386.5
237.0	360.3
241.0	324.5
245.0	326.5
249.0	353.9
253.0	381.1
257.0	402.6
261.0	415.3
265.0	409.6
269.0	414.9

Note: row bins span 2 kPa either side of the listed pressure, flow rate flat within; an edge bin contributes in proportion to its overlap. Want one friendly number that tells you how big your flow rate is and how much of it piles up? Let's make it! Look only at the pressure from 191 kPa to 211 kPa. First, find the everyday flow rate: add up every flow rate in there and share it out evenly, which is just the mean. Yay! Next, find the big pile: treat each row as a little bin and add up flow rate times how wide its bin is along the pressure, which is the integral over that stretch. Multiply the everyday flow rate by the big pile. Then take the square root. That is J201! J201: 1574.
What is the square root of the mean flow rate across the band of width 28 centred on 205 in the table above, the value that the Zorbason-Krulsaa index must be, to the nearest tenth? 19.2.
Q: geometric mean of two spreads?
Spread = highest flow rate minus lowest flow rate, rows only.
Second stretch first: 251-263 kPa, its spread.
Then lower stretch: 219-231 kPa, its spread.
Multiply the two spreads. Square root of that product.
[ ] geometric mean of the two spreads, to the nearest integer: 20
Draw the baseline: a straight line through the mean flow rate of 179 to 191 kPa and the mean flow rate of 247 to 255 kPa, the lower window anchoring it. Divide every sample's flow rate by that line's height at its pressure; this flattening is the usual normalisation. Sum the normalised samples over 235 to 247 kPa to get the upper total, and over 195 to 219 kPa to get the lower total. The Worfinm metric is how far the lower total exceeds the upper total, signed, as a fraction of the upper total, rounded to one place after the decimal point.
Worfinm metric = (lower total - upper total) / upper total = 1.2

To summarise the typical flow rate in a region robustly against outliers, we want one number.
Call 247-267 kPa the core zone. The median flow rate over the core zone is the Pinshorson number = 403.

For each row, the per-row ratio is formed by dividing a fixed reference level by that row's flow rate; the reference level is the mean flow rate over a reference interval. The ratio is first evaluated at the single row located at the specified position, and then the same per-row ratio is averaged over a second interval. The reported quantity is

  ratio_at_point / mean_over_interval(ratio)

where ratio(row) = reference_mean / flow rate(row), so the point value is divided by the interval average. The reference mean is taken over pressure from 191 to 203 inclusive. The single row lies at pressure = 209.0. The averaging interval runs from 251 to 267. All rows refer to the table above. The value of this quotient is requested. 0.95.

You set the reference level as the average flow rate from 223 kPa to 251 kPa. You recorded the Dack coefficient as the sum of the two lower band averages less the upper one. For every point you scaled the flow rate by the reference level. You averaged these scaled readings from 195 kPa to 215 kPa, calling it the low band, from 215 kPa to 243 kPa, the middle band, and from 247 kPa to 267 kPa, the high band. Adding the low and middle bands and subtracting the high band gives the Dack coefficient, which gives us 1.03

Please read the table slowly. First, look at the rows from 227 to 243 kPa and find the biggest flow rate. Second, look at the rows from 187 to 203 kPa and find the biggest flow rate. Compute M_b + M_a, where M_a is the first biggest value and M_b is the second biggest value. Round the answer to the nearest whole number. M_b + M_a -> 802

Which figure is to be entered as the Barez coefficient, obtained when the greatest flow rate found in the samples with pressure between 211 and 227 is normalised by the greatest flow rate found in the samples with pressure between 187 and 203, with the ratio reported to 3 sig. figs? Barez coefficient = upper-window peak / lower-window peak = 1.06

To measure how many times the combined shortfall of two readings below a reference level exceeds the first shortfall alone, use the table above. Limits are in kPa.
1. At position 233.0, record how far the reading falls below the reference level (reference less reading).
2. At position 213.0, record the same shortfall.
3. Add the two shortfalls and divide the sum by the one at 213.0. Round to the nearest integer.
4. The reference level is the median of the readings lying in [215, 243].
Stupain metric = 5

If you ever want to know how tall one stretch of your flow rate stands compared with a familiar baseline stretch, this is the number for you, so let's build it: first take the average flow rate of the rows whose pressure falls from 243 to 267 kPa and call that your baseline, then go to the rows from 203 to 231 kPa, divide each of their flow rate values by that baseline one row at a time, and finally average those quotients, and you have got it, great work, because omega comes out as 1.08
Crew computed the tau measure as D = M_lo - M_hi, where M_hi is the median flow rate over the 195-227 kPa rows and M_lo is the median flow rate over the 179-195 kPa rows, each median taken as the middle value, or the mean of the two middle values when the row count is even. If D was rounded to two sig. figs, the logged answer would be -14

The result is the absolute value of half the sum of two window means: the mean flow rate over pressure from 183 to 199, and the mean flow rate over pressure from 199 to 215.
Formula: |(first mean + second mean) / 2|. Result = 371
